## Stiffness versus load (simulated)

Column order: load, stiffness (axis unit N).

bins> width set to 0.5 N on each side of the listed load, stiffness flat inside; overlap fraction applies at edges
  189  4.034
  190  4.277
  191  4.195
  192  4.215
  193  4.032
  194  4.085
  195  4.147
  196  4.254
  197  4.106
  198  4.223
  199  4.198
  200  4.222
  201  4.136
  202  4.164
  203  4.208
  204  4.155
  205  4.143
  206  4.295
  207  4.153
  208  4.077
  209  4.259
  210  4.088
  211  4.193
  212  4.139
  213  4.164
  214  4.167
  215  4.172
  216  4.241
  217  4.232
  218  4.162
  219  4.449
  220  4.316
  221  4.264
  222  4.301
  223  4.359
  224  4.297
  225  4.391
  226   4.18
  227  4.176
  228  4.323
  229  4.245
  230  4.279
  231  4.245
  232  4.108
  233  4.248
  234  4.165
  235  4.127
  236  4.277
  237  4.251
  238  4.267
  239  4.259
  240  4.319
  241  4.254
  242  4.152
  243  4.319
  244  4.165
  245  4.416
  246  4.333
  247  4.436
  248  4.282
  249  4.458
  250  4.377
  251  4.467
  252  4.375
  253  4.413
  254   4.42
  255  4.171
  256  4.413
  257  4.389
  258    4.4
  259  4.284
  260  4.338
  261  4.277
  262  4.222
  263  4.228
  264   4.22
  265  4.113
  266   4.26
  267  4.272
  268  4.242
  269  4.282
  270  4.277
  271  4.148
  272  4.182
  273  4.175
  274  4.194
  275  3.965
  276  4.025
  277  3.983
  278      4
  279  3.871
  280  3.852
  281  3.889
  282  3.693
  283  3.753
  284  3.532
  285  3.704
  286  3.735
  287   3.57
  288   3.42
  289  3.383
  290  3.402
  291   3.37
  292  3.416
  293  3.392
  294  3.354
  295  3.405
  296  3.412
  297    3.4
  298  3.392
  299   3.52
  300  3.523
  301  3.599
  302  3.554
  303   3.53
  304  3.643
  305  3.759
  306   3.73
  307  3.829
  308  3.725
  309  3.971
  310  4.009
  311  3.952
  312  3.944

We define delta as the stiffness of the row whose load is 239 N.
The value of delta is 4.259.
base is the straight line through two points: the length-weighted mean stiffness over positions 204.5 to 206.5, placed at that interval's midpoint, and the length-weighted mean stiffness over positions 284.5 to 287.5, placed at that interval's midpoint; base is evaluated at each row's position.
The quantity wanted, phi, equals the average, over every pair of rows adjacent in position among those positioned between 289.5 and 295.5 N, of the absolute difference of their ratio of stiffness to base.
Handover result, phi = 0.010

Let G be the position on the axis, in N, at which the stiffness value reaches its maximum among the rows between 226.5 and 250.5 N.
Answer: 249 N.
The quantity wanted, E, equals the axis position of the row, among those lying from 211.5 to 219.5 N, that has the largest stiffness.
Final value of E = 219 N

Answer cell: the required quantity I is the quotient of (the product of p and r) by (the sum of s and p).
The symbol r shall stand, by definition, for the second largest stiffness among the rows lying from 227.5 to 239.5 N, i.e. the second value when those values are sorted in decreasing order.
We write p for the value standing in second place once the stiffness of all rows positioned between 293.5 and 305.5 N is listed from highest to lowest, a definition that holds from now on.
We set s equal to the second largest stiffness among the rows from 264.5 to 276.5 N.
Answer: 1.97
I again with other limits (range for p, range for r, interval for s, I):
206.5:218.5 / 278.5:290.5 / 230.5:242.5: 1.93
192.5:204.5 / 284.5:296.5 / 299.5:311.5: 1.91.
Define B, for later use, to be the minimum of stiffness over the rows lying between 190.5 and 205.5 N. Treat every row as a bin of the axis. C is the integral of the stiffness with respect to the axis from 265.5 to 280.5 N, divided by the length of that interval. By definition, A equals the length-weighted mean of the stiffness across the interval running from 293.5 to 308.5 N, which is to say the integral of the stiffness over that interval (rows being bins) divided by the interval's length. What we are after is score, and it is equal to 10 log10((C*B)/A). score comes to 6.7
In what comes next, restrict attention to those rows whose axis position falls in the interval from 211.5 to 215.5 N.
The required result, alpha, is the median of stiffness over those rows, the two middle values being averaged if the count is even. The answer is 4.17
